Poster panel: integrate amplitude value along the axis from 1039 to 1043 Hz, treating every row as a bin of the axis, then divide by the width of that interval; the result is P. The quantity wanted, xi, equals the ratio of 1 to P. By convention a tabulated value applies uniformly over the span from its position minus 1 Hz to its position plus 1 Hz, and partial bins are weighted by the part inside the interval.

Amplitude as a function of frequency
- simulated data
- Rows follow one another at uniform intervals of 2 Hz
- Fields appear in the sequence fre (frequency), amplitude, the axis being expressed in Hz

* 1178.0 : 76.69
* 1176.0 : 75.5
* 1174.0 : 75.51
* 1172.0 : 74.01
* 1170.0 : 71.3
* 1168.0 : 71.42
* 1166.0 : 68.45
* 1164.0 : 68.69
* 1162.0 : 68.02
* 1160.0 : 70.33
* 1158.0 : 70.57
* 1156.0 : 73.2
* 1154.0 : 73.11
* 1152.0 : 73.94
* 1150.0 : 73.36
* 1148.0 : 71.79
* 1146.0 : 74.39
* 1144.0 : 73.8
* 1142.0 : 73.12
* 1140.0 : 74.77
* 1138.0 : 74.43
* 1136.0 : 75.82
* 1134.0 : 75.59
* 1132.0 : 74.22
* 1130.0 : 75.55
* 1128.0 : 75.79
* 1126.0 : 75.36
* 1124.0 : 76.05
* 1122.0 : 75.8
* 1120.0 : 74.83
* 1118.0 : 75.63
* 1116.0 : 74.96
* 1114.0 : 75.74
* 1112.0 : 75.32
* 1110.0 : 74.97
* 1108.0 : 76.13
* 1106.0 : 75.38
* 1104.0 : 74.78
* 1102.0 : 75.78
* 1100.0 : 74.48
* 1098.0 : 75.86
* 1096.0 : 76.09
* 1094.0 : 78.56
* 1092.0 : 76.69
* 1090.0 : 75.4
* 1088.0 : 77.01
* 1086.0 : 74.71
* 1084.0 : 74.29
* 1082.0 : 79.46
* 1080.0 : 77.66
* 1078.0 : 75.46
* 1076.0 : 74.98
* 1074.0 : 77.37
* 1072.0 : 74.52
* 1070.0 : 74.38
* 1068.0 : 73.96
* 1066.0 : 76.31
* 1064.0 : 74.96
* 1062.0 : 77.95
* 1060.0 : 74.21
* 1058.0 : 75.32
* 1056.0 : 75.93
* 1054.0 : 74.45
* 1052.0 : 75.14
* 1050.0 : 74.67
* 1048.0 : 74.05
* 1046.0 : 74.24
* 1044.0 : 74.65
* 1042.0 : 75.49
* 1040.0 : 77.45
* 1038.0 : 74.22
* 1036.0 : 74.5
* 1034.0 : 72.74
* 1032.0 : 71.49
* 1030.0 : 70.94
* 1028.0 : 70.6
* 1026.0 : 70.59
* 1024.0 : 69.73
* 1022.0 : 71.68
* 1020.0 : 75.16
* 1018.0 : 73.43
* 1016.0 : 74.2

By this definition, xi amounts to 0.0131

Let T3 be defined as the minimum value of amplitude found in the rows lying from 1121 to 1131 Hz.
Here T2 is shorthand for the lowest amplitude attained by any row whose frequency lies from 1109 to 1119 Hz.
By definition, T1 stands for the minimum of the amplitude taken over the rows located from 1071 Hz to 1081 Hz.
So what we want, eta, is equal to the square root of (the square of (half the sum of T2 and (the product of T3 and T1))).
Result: 2845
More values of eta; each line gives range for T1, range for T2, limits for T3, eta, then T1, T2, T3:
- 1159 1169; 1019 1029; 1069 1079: 2565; 68.02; 69.73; 74.38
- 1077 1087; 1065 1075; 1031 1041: 2692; 74.29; 73.96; 71.49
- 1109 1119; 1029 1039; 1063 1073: 2807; 74.96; 70.94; 73.96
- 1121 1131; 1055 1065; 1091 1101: 2844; 75.36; 74.21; 74.48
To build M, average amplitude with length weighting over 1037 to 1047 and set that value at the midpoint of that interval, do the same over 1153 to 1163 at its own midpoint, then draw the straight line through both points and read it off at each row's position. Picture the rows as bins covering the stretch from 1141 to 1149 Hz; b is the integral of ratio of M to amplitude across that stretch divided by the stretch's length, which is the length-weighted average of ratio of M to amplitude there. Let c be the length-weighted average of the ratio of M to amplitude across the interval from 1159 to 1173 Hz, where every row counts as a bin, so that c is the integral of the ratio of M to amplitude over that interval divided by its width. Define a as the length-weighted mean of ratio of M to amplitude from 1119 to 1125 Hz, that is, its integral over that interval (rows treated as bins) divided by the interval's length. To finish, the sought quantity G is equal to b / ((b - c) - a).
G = -0.988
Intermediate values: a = 0.96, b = 0.9761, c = 1.01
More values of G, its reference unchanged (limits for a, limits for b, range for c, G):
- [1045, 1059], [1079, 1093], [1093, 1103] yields -0.965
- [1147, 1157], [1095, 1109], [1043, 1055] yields -0.955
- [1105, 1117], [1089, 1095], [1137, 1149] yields -0.974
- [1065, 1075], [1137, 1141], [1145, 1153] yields -0.964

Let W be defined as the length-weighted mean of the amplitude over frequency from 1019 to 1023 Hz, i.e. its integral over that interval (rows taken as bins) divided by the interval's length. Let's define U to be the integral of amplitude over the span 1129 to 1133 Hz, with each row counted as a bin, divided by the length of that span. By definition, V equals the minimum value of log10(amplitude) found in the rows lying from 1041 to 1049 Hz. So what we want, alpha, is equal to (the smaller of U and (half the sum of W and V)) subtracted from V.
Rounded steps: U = 74.9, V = 1.87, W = 73.4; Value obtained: -35.8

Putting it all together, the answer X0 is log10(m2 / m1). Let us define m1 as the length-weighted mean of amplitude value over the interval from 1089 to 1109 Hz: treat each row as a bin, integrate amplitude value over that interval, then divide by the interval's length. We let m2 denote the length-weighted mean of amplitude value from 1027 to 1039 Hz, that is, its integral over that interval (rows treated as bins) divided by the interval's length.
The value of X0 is -0.020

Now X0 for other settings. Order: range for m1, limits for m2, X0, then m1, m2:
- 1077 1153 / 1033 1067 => -0.002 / 75.3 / 75.1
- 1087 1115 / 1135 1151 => -0.011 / 75.9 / 73.9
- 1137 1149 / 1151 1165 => -0.016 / 73.7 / 71.1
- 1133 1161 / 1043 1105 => 0.013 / 73.4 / 75.6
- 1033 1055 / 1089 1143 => 0.004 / 74.7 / 75.4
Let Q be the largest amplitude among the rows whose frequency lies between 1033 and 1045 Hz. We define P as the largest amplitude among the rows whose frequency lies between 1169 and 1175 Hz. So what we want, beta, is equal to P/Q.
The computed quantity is 0.97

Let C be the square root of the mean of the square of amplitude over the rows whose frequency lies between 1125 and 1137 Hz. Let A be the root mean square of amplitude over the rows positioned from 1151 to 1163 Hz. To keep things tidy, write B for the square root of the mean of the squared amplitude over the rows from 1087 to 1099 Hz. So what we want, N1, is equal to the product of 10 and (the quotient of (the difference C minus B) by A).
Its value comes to -0.2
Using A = 71.6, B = 76.6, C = 75.4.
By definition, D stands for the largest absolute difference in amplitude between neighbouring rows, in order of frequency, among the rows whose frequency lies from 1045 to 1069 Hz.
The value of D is 3.7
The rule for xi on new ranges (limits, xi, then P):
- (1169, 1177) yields 0.0135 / 74.1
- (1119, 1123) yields 0.0133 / 75.3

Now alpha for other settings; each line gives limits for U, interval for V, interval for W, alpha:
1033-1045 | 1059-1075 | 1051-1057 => -36.7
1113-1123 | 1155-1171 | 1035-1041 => -36.8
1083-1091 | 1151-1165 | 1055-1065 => -36.9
